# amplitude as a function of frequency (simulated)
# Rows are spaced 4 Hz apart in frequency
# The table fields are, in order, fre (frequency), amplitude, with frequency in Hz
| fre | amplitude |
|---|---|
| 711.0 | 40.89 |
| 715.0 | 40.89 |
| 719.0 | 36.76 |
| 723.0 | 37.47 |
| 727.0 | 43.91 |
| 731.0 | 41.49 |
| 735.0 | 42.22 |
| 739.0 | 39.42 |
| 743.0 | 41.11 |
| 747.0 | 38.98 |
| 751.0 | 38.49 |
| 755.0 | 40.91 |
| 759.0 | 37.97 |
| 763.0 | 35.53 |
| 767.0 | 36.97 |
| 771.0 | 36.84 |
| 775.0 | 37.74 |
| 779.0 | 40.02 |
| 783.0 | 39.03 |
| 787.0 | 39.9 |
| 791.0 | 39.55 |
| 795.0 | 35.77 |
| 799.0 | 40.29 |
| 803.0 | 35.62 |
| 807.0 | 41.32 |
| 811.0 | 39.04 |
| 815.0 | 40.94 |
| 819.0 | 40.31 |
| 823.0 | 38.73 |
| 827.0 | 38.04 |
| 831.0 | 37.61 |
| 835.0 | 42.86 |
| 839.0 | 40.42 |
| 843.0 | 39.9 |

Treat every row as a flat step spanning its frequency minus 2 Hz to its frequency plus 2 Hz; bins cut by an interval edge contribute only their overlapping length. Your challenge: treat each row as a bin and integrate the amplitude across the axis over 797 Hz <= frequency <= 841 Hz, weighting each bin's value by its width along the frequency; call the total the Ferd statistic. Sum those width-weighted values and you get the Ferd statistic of 1741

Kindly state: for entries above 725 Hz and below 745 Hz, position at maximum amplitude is 727.0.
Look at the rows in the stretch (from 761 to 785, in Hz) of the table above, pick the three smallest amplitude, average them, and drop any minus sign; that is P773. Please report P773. 36.4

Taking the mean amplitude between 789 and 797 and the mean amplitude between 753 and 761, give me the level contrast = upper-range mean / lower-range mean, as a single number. 0.95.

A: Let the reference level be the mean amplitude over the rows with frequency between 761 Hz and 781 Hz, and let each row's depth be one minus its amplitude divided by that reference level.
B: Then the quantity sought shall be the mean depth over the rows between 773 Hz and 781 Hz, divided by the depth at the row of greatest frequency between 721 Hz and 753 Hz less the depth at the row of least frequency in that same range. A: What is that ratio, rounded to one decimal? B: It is 1.4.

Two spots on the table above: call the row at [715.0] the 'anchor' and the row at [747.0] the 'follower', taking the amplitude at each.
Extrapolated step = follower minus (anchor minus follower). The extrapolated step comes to 37.1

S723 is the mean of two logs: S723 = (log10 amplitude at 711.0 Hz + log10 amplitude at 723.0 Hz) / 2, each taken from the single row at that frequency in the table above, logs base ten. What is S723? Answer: 1.59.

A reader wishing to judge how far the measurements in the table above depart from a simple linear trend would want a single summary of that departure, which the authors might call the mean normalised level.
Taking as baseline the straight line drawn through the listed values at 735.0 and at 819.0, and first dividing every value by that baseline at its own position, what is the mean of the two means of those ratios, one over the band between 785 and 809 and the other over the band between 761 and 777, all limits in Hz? 0.918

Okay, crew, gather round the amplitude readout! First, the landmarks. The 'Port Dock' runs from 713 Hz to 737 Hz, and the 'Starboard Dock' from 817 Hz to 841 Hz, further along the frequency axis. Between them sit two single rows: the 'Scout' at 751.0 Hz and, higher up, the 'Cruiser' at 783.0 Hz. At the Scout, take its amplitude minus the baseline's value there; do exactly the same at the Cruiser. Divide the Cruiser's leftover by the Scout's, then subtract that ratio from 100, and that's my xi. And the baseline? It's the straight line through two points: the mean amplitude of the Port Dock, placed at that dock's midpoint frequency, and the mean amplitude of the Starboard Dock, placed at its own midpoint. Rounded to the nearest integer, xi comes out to 99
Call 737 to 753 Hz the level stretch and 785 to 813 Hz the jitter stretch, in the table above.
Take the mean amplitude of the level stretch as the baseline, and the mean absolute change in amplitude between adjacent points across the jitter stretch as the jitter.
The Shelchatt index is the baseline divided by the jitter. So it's 11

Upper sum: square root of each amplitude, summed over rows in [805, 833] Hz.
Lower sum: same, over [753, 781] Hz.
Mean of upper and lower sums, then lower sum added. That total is 86.7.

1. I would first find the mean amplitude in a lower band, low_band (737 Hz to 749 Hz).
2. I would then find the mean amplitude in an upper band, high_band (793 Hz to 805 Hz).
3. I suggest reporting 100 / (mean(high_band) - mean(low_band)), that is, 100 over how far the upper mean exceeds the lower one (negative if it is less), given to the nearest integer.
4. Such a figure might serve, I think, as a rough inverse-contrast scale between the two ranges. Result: -38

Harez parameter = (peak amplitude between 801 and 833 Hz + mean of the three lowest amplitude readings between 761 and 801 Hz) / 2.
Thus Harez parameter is 38.7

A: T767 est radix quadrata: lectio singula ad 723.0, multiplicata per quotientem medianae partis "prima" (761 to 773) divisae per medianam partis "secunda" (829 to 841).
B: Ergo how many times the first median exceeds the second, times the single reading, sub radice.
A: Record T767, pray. 5.8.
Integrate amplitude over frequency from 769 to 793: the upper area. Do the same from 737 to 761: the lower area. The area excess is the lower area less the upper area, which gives 15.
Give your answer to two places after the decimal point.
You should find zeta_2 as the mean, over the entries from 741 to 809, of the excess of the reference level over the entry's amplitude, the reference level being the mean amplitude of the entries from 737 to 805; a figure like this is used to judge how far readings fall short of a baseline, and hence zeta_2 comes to -0.11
